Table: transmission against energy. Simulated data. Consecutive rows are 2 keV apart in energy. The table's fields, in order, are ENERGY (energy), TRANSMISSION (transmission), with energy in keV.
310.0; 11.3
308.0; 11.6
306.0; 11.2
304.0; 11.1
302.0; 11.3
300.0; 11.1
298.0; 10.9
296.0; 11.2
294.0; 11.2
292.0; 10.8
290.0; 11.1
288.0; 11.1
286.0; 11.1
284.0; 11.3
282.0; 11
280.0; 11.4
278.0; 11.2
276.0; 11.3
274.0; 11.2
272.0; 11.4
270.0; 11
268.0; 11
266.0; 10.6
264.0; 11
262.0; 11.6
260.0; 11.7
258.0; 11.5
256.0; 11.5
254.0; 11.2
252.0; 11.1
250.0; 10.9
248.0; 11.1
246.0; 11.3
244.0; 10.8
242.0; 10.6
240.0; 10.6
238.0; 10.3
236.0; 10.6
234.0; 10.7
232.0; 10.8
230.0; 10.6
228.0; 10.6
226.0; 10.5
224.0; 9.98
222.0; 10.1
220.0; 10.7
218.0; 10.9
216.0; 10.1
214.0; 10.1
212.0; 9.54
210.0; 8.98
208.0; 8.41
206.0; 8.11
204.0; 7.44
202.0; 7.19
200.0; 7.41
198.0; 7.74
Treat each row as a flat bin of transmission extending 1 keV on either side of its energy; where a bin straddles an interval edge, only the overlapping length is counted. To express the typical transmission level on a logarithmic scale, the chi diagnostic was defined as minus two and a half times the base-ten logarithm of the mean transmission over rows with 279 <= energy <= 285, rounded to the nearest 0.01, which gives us -2.63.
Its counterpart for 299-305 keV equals -2.62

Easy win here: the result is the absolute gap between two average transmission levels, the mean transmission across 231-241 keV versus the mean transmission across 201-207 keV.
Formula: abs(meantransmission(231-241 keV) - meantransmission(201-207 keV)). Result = 3.0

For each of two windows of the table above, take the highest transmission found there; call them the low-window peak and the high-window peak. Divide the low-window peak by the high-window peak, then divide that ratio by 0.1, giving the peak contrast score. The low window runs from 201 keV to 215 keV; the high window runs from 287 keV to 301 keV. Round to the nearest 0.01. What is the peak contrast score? 9.02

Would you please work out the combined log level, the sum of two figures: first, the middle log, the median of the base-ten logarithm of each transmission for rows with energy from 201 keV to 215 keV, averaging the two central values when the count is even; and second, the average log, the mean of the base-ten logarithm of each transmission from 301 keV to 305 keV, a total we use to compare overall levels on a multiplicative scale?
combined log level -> 1.97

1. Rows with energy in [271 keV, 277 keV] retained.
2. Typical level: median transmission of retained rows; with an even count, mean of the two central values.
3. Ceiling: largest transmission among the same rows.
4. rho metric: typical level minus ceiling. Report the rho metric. -0.10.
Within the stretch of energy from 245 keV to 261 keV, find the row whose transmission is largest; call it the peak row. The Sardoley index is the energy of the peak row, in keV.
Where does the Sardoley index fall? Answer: 260.0 keV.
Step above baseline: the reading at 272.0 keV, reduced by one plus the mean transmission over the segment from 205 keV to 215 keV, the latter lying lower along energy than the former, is 1.4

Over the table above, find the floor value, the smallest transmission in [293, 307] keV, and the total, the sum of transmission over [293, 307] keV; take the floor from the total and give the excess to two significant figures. 67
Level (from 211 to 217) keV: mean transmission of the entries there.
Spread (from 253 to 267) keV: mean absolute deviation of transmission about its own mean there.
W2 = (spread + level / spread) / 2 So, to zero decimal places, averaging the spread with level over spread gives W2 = 16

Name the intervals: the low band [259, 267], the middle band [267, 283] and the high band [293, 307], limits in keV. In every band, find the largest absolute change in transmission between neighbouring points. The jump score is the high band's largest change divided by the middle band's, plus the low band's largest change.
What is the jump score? 1.35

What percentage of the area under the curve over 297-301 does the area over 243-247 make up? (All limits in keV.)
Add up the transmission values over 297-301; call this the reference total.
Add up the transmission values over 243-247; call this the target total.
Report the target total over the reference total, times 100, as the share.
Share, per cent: 100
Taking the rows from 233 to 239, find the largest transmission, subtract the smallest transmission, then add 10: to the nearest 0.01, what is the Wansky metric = 10.40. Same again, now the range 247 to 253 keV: 10.20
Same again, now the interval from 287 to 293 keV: 10.30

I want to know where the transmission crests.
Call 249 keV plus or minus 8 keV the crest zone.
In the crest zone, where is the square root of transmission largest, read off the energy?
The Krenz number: 256.0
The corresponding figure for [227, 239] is 232.0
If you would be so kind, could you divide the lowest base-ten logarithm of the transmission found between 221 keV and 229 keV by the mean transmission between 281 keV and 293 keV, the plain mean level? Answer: 0.0903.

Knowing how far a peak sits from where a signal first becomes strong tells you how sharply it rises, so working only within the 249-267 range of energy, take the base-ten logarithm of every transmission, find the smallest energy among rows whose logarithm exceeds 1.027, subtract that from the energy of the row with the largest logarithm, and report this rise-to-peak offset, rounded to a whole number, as 10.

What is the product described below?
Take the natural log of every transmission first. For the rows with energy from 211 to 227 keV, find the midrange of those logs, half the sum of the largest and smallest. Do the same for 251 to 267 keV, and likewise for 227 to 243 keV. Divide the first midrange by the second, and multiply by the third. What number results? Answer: 2.27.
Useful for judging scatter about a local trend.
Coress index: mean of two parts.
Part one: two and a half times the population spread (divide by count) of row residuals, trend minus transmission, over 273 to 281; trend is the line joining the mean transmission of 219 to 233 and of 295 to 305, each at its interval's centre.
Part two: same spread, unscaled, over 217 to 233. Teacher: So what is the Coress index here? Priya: 0.2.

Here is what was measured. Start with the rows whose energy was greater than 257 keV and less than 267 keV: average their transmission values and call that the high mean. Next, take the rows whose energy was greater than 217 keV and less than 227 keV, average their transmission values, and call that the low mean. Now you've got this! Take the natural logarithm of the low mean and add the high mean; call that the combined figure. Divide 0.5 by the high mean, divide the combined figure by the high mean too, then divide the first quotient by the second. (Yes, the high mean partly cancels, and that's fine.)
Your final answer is 0.0367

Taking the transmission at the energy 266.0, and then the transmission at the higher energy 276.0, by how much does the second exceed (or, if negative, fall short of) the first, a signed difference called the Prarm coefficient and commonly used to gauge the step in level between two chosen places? 0.7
